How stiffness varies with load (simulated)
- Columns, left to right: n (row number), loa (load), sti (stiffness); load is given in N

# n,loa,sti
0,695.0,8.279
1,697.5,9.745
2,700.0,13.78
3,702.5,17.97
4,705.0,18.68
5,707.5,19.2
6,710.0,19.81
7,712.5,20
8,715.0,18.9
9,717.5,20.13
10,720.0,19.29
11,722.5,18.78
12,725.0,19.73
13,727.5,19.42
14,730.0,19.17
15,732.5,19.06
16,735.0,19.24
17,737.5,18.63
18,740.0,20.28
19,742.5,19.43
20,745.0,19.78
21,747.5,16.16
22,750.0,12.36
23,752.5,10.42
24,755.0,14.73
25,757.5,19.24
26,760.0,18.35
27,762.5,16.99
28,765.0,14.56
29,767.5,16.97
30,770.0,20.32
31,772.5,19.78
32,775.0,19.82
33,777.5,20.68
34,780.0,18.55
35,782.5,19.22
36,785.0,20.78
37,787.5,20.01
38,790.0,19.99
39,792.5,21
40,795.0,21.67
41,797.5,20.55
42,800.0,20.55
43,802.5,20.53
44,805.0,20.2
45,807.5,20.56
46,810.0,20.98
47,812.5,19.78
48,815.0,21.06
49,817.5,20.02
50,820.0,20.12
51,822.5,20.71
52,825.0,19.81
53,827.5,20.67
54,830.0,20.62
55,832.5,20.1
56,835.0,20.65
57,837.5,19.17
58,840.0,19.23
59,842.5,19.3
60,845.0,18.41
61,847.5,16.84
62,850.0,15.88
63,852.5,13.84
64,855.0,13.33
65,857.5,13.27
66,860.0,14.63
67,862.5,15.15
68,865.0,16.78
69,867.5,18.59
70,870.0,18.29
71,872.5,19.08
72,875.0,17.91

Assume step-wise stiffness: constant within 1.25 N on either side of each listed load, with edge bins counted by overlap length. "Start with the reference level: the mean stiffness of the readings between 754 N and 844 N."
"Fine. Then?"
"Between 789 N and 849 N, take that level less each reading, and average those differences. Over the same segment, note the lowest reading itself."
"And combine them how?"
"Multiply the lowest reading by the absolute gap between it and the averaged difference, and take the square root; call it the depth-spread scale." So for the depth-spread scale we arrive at 17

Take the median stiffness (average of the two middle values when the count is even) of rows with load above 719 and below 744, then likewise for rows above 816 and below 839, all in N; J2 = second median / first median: 1.04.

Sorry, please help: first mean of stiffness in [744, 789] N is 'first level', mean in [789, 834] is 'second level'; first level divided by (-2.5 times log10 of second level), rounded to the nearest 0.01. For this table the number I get -5.40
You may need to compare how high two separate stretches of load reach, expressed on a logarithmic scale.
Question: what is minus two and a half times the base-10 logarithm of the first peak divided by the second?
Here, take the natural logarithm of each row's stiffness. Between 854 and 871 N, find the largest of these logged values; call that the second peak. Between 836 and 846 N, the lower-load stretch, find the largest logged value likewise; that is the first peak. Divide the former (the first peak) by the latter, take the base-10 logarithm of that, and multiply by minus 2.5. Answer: -0.014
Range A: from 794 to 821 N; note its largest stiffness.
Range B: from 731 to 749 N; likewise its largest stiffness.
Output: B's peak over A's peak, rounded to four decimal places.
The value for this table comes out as 0.9359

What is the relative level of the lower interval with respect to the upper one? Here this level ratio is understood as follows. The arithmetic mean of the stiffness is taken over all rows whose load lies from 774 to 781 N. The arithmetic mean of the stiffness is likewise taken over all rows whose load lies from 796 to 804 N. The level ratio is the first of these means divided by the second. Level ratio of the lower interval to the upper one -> 0.96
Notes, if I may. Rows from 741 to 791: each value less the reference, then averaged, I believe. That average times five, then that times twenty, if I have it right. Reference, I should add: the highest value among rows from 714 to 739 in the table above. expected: -222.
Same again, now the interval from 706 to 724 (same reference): -69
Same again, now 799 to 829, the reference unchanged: 29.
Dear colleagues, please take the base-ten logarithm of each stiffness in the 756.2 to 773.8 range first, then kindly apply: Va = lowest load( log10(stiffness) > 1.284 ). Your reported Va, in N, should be 757.5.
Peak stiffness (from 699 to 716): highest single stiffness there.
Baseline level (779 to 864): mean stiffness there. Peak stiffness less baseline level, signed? 1.0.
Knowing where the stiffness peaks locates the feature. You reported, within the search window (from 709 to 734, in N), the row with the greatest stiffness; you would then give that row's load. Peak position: 717.5 N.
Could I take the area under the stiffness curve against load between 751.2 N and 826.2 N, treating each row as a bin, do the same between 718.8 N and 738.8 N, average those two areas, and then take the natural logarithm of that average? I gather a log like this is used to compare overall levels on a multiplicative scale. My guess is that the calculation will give 6.8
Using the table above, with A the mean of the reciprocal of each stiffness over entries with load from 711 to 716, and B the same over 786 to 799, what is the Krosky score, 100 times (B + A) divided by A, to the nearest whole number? 194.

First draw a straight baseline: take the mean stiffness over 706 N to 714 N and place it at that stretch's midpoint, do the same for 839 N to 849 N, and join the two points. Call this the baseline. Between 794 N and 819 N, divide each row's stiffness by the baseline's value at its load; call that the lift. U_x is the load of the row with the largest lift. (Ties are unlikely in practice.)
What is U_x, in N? 795.0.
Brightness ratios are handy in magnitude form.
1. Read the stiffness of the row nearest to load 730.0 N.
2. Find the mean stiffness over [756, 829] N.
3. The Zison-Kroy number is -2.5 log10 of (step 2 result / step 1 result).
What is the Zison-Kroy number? -0.03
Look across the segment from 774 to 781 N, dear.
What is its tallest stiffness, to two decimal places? 20.68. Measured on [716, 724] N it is 20.13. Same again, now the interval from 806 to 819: 21.06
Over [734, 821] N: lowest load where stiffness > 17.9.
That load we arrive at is 735.0 N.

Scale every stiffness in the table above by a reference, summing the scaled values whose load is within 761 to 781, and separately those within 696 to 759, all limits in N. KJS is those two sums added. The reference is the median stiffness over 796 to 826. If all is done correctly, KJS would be 29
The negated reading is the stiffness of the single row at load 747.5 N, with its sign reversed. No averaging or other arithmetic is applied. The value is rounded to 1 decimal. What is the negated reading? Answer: -16.2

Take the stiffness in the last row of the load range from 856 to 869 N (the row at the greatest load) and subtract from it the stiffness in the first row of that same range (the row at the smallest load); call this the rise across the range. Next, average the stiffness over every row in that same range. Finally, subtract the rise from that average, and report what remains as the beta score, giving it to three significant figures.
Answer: 10.4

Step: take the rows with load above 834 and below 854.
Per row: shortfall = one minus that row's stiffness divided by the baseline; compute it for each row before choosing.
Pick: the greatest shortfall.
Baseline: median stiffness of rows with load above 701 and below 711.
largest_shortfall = 0.269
